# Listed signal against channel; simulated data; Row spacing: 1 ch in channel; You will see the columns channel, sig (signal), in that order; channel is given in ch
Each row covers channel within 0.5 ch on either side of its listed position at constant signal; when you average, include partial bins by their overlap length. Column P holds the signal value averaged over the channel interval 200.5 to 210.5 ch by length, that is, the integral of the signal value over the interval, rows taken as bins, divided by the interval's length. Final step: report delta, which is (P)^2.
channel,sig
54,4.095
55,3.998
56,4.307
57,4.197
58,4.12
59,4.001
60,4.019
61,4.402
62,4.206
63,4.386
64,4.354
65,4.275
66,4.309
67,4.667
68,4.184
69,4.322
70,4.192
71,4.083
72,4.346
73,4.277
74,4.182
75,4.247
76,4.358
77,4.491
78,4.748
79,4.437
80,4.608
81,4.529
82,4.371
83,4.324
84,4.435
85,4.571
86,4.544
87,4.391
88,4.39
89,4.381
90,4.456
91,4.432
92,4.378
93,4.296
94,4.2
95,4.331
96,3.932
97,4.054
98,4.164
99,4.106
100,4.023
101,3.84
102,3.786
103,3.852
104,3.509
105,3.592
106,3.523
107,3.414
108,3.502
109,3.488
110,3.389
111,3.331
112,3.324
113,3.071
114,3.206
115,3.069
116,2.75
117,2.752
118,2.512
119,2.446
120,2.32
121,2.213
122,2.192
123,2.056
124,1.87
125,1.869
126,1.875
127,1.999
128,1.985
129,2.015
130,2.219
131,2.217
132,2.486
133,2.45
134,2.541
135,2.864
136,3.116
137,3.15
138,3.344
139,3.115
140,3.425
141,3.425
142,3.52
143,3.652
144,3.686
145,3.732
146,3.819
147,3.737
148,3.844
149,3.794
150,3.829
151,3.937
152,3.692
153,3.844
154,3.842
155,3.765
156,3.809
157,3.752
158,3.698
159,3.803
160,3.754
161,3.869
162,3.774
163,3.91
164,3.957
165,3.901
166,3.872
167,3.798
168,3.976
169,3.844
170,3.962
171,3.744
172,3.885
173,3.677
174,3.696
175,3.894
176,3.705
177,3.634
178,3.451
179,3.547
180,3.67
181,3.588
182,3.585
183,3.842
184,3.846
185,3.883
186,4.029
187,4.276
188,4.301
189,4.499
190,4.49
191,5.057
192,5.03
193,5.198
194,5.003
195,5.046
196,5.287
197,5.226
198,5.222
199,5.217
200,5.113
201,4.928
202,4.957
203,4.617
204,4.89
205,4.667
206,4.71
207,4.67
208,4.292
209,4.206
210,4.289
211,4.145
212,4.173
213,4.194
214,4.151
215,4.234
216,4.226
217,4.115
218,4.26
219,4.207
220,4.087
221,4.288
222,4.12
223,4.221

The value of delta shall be 21.4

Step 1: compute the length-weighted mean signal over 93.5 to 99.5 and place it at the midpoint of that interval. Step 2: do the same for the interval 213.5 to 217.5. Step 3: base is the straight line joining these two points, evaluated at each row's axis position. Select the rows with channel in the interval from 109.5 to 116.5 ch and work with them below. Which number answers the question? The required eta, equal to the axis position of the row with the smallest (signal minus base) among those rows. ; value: 116 ch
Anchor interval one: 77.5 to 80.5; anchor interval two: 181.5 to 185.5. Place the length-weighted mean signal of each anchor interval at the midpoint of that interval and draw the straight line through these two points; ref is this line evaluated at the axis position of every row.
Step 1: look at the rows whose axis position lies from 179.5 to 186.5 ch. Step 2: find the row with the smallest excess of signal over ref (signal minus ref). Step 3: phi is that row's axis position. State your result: 181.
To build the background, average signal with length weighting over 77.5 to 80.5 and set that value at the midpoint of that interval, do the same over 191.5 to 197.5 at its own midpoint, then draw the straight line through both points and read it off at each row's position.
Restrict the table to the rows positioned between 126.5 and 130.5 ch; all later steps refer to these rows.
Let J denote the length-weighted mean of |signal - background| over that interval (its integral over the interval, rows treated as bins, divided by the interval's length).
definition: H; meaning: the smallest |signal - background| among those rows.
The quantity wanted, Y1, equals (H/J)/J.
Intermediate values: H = 2.6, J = 2.8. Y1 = 0.3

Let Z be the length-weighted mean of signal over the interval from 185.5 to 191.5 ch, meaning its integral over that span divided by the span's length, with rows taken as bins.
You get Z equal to 4.4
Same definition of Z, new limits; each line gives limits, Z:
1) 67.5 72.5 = 4.2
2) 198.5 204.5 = 5.0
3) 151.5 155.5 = 3.8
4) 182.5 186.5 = 3.9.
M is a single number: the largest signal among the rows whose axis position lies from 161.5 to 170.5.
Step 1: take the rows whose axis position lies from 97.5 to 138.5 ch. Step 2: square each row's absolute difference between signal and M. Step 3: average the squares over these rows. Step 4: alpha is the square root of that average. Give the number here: 1.3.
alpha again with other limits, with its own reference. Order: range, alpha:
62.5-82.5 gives 0.4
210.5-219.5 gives 0.2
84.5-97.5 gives 0.4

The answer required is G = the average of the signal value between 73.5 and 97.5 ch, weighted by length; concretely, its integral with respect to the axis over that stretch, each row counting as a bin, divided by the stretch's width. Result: 4.4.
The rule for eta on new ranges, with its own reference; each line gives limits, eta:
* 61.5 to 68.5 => 68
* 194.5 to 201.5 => 201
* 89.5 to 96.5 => 96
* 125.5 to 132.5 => 126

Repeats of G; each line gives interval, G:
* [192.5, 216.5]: 4.7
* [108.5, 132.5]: 2.5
